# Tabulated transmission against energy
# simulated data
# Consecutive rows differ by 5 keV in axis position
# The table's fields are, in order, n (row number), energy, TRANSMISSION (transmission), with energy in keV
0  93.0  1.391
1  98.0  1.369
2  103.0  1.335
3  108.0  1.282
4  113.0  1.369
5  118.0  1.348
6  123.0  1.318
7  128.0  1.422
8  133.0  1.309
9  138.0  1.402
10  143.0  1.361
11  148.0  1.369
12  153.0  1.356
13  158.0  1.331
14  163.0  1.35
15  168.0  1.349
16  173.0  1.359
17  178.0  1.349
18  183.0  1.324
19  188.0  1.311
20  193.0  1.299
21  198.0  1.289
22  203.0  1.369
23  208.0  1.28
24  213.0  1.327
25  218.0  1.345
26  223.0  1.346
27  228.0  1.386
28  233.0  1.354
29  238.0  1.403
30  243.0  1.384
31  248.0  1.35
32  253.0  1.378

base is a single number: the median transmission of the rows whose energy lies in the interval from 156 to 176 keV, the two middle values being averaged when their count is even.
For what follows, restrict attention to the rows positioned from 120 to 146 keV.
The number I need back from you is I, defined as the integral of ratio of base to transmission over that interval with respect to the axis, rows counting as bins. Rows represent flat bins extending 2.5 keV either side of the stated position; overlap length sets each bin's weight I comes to 25.8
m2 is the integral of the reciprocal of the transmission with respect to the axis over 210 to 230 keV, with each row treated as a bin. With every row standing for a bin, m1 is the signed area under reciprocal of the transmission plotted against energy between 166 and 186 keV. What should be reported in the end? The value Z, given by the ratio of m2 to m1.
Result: 1.00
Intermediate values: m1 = 14.9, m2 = 14.8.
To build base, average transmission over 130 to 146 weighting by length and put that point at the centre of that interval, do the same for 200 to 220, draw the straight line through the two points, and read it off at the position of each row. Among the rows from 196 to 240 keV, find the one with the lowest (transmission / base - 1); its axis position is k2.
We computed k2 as 208.0 keV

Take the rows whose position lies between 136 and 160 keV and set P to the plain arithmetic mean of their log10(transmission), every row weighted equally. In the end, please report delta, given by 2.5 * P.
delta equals 0.337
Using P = 0.135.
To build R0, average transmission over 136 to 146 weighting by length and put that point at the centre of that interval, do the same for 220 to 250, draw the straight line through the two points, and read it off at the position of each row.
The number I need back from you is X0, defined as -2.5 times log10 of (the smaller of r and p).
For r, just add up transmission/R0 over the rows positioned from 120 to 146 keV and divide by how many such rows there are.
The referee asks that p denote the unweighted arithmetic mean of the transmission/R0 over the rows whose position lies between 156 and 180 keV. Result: 0.024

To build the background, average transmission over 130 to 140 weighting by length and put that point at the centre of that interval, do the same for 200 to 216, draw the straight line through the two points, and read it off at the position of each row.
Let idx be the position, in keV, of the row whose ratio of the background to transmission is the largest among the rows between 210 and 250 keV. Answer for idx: 213.0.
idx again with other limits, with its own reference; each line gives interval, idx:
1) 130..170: 133.0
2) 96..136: 108.0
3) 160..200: 198.0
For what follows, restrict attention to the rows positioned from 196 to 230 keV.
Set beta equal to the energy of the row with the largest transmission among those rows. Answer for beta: 228.0 keV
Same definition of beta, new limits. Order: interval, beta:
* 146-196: 148.0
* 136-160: 138.0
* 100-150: 128.0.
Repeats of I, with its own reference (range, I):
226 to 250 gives 23.5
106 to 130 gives 24.1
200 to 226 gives 26.3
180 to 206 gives 26.6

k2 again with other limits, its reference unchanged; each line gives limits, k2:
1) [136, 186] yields 158.0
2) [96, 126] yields 108.0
